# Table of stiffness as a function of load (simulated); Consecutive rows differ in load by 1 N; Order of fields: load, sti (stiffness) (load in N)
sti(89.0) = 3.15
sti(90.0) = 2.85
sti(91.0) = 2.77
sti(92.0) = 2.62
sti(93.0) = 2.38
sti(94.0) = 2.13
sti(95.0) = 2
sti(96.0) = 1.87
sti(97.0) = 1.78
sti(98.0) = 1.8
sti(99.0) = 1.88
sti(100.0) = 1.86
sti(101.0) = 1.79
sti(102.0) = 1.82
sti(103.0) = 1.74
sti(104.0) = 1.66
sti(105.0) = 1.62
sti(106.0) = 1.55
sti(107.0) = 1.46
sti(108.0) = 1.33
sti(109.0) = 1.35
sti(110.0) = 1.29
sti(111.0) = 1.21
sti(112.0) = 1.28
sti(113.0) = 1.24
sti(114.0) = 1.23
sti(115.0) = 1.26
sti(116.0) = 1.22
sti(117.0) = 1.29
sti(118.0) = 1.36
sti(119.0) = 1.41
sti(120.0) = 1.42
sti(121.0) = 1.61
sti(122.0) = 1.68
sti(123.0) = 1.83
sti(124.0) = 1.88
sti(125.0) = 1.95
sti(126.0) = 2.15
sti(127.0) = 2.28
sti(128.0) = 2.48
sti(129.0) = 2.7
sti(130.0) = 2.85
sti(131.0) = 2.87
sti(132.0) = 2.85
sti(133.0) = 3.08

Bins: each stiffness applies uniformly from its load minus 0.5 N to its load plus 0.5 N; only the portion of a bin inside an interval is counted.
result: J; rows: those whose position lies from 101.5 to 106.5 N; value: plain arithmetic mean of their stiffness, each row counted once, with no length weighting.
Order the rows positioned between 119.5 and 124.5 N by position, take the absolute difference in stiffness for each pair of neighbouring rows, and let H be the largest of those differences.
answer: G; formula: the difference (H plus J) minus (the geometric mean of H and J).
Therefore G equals 1.30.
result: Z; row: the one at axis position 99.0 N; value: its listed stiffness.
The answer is 1.88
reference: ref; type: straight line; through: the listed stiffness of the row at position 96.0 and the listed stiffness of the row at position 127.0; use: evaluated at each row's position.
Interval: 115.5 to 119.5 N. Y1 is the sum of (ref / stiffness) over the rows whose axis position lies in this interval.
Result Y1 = 6.5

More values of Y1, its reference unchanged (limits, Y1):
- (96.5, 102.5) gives 6.3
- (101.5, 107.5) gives 7.3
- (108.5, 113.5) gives 8.1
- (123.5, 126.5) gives 3.4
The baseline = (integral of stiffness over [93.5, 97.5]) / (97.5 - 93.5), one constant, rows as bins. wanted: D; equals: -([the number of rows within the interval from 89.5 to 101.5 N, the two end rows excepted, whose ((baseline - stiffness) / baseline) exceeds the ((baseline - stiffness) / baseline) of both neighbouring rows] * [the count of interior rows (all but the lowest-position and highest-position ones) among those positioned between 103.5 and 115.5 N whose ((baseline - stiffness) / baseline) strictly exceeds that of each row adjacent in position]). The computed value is -3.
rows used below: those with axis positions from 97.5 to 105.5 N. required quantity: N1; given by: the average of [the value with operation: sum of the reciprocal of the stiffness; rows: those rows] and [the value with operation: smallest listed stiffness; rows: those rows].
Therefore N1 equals 3.07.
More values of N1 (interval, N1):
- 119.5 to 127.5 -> 2.92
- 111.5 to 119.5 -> 3.73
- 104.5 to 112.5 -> 3.52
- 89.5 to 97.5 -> 2.68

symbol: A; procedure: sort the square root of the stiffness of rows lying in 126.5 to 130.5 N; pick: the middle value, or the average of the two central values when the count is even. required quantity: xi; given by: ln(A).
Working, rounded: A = 1.61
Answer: 0.48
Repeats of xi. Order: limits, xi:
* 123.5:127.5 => 0.36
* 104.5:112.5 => 0.15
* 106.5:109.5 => 0.15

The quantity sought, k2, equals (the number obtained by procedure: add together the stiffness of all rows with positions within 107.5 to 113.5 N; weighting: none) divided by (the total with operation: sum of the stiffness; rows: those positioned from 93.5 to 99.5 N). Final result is 0.7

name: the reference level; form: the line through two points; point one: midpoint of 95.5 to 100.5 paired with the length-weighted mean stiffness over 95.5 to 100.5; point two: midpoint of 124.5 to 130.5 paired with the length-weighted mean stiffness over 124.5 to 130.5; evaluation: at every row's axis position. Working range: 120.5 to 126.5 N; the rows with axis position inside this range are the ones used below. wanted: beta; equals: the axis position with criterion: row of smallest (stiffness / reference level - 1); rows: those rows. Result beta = 121.0 N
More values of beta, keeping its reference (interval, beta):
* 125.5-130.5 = 126.0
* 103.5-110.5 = 110.0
